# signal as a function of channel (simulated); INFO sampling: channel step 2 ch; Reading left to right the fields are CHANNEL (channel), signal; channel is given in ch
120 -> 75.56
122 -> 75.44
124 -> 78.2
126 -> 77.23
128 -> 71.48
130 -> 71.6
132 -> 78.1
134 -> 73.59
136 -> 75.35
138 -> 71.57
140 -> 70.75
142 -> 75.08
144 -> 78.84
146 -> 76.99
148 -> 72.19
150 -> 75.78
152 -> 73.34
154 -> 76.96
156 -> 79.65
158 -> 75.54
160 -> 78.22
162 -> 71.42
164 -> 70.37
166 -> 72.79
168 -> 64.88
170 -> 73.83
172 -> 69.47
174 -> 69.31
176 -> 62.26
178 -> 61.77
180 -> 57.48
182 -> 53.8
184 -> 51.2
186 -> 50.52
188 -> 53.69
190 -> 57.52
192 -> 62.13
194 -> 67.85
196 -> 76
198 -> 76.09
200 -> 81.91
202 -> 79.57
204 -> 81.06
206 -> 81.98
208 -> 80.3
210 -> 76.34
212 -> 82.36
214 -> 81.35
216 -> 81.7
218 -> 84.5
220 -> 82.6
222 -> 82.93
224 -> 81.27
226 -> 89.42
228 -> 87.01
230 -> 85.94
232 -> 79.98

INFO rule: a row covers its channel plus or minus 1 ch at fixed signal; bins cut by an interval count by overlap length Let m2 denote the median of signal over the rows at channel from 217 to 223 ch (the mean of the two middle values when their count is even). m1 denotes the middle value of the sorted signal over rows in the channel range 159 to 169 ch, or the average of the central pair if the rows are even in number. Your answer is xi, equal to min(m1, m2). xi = 71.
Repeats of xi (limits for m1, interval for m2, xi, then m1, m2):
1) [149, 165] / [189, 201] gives 72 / 76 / 71.9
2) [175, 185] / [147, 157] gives 57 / 57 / 75.8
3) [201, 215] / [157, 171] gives 73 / 81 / 72.8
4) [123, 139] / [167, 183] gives 64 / 74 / 63.6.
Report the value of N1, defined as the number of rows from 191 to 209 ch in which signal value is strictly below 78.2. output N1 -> 4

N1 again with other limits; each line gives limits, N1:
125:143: 9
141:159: 7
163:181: 9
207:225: 1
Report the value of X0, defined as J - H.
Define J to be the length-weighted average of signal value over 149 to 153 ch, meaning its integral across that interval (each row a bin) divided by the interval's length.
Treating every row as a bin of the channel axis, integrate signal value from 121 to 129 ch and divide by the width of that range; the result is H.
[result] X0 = -1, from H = 75.6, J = 74.6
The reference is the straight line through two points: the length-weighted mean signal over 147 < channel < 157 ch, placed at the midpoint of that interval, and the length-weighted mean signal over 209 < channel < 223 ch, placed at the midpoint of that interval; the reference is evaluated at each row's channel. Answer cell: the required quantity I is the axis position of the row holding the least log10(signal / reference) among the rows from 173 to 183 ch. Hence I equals 182 ch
